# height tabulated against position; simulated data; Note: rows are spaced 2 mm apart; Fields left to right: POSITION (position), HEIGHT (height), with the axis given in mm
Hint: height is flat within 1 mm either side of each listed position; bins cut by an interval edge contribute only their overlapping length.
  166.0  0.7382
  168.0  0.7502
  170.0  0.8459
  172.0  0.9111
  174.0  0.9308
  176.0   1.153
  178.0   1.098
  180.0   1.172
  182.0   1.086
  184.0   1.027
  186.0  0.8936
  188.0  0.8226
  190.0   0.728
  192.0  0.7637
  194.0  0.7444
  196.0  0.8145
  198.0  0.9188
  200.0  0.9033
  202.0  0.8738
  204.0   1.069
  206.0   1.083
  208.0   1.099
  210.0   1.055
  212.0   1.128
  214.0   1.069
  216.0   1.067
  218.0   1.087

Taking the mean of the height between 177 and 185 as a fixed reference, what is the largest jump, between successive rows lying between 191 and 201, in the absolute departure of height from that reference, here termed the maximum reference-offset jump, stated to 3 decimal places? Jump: 0.104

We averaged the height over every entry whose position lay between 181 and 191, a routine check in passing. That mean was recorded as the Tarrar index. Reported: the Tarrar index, 0.91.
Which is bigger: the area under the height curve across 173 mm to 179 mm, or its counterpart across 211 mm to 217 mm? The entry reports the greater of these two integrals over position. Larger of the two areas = 6.53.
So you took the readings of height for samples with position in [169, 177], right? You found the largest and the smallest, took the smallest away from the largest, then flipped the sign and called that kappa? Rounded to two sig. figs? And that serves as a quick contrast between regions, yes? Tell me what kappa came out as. -0.31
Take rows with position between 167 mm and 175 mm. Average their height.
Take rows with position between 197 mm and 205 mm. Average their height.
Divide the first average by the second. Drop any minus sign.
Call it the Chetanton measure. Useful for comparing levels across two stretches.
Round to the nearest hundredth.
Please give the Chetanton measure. 0.91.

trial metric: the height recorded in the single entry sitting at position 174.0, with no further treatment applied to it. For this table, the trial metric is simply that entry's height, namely 0.9308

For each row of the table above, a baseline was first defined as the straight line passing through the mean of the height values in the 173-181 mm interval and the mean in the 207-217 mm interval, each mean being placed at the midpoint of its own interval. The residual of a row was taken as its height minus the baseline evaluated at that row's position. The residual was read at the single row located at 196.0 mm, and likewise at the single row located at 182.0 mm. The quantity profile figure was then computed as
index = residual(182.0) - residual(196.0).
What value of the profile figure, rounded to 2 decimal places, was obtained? 0.27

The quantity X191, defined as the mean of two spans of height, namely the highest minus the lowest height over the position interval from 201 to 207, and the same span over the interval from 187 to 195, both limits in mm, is 0.15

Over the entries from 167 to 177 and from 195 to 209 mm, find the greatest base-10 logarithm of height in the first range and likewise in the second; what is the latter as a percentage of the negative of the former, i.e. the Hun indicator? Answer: -66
